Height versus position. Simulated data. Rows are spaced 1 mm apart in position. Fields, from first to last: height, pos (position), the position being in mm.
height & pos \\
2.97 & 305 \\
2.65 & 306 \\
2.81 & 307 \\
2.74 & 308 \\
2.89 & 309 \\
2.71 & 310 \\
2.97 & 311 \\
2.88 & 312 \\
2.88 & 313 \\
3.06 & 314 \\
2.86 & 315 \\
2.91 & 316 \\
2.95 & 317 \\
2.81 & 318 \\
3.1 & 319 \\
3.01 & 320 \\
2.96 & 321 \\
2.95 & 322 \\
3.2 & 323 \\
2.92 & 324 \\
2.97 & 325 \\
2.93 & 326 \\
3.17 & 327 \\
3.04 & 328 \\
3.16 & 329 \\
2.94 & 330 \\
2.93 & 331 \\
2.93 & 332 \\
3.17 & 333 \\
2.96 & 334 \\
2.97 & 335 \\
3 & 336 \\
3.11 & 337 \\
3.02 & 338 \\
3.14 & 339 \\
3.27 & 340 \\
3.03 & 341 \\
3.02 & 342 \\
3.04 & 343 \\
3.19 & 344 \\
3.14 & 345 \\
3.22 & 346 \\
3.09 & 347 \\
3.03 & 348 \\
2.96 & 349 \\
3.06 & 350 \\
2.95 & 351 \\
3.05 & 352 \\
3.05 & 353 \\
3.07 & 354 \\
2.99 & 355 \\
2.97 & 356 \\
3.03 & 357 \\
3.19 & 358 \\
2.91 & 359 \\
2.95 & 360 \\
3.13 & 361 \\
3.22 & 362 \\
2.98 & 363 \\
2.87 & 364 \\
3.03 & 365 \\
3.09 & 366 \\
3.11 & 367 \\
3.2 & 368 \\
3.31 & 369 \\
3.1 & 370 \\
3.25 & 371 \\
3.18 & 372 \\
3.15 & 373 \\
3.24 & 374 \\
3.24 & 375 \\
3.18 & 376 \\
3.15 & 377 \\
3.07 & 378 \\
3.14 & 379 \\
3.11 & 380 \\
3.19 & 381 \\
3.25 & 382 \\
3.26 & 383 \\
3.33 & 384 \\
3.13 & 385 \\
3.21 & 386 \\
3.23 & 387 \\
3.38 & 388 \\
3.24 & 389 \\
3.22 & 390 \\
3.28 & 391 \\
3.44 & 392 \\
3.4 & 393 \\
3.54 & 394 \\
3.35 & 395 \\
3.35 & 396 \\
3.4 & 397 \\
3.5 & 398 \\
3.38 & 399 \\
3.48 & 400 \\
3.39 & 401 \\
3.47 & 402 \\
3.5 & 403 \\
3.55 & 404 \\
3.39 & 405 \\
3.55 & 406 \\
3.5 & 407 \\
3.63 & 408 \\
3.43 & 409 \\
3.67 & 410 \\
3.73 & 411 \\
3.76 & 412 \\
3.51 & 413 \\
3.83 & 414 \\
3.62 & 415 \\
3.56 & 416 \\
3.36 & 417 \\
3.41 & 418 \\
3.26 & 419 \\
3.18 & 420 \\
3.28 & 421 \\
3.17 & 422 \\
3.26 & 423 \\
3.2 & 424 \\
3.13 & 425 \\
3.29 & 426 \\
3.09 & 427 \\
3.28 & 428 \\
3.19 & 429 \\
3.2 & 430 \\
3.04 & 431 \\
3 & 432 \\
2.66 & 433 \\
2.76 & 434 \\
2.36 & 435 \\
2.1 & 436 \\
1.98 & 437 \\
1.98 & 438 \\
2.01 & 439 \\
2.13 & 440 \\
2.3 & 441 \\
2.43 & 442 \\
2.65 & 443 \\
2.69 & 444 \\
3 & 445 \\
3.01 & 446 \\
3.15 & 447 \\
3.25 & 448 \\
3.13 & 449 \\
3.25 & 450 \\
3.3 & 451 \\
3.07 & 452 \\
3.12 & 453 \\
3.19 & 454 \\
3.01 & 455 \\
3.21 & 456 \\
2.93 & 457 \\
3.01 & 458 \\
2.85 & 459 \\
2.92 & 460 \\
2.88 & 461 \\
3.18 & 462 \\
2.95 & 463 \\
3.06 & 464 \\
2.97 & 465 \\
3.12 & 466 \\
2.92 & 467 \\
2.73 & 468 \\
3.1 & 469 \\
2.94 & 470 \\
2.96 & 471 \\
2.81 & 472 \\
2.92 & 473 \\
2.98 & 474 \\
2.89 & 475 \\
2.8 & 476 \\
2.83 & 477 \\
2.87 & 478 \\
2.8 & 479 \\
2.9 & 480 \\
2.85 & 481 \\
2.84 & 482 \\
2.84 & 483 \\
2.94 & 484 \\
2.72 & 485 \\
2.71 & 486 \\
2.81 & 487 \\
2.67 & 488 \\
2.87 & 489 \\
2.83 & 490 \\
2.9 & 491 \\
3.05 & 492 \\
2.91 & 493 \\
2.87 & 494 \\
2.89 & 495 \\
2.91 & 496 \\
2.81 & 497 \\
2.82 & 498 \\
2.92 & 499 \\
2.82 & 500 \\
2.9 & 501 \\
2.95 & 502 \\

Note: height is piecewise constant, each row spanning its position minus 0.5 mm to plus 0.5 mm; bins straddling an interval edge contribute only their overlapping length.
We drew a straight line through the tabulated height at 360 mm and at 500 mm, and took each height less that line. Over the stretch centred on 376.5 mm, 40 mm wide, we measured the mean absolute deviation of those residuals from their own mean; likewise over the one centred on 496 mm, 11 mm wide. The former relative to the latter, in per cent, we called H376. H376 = 258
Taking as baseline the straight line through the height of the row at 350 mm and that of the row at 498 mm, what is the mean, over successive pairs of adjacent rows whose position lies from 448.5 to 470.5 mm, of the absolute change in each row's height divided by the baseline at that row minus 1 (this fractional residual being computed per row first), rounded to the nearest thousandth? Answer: 0.055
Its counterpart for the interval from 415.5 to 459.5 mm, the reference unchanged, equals 0.046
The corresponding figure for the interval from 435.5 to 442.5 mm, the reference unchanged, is 0.033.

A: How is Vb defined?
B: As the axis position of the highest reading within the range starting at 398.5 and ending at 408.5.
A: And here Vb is 408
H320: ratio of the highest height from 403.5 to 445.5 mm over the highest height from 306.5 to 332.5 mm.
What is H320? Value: 1.20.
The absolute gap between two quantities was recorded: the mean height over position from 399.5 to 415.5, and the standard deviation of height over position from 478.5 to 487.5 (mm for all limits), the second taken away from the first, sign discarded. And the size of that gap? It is 3.49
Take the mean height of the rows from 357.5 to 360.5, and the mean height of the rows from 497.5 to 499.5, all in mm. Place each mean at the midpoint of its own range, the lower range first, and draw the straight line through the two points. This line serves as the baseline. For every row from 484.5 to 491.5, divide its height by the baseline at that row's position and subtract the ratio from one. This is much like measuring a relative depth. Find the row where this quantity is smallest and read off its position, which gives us 491 mm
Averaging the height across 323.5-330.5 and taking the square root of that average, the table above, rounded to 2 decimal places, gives 1.74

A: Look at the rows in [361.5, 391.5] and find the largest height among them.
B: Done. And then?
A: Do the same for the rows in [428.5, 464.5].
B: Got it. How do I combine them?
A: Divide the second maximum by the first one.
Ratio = 0.98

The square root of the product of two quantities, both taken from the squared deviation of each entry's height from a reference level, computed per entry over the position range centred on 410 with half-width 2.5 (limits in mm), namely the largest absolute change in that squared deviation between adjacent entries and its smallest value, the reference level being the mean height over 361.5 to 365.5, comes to 0.203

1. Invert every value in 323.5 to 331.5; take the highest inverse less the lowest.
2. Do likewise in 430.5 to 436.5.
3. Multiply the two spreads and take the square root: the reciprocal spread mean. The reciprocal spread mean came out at 0.063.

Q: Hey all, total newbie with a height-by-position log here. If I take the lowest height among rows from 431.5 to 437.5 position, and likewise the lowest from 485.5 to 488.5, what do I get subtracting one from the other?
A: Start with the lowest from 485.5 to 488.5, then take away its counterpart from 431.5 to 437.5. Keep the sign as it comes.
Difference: 0.7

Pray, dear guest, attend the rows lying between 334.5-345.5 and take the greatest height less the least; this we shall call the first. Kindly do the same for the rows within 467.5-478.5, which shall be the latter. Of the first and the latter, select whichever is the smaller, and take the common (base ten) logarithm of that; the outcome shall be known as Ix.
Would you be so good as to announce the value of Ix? -0.52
